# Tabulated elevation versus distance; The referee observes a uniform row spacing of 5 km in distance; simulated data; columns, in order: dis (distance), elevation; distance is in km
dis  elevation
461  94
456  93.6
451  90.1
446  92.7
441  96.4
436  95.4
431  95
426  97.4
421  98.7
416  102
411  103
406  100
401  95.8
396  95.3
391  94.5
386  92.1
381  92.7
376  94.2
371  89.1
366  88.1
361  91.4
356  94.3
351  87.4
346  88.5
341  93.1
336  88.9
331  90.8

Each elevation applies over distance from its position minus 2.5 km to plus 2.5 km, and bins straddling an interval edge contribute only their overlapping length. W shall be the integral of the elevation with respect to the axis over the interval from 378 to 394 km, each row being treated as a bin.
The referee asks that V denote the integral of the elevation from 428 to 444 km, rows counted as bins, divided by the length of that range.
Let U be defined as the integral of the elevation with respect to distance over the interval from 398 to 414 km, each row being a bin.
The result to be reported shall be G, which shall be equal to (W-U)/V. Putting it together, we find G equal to -1.1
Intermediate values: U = 1593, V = 95.6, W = 1491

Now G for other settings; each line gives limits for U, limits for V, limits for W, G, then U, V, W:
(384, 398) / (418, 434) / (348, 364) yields 1.4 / 1316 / 97.1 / 1454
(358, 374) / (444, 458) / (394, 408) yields -0.9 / 1437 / 92.1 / 1358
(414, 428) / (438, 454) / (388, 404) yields 1.4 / 1391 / 93.2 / 1524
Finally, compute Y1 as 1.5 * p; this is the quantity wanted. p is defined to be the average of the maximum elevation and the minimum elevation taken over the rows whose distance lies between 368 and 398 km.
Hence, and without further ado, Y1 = 138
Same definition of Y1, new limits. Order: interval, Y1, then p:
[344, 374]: 136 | 91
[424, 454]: 141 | 94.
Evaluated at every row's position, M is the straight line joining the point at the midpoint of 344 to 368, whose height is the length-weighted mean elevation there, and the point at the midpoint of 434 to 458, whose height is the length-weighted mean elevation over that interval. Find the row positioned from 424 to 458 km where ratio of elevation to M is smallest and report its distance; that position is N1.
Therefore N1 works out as 451 km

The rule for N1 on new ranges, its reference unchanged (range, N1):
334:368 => 351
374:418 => 386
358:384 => 366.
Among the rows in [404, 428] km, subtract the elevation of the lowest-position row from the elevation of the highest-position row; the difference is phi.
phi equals -2.6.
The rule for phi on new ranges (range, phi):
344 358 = 5.8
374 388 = -2.1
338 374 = -4.0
